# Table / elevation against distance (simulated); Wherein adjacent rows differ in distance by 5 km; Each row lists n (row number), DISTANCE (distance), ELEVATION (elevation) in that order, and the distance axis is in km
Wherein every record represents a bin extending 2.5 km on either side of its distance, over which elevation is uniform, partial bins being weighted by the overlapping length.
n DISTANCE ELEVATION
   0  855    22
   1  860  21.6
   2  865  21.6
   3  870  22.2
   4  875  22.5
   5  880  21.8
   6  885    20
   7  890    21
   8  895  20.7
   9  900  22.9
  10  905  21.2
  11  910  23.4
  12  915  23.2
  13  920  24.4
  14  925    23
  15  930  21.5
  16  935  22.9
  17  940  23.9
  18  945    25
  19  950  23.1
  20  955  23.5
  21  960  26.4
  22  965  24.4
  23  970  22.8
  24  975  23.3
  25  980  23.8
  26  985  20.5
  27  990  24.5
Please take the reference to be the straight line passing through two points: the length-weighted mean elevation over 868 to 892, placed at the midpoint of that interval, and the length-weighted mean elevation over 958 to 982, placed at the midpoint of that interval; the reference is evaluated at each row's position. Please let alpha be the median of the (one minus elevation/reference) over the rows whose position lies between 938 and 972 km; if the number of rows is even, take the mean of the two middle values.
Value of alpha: -0.02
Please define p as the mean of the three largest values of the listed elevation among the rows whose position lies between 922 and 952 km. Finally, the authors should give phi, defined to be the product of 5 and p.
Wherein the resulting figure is 120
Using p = 24.0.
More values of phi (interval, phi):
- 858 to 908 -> 113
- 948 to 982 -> 124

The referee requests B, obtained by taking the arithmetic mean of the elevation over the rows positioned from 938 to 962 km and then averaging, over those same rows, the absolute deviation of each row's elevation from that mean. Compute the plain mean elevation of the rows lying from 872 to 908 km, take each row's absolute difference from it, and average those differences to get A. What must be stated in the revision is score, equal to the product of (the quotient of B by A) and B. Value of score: 1.4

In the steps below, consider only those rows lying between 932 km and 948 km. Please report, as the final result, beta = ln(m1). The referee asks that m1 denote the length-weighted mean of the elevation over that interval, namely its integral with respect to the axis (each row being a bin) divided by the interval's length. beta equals 3.17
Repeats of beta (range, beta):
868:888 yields 3.07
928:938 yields 3.11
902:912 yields 3.10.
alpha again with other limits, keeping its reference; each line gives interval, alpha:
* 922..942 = 0.00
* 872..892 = 0.01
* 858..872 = -0.03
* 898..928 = -0.03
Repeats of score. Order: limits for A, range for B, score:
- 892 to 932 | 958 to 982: 1.0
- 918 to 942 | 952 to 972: 1.6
